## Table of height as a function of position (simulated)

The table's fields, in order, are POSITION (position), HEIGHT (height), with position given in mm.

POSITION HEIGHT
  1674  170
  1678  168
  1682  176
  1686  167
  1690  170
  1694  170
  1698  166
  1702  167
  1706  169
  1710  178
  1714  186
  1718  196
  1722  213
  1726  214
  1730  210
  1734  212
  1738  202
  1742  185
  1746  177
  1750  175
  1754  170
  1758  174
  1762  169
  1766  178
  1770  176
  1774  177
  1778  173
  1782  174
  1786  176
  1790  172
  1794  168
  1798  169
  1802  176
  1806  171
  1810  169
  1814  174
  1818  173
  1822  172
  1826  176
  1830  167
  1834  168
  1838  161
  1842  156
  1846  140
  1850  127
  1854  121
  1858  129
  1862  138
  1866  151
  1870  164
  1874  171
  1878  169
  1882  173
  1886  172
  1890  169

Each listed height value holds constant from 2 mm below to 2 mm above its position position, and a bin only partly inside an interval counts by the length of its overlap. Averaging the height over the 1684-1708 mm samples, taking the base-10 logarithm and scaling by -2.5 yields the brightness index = -5.56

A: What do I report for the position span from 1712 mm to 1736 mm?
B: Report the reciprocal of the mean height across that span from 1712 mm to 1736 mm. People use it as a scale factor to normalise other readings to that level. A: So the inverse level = 0.0049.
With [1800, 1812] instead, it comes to 0.0058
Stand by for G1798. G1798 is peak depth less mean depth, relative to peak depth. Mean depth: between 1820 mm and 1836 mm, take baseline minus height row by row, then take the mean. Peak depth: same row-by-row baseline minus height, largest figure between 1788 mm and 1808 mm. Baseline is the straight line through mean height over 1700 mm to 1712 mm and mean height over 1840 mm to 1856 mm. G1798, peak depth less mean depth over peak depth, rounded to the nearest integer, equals -1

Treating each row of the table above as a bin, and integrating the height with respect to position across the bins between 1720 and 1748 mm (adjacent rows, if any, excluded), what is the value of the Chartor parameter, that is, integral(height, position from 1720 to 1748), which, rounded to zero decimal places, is 5652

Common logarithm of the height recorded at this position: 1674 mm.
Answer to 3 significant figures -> 2.23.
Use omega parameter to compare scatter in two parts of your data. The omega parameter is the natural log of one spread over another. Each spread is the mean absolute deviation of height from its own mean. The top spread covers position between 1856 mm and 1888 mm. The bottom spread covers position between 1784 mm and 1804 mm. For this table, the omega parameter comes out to 1.5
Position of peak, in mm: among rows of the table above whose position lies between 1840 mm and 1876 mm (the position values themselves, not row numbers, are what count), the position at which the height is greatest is 1874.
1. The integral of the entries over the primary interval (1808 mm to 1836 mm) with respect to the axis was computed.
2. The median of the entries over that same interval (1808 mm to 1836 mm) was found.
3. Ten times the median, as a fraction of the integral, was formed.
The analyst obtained 0.359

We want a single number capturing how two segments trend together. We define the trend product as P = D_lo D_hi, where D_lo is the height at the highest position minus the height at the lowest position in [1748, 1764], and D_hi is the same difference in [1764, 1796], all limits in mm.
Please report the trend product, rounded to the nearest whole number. 60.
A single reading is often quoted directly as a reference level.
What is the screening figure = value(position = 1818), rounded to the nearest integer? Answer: 173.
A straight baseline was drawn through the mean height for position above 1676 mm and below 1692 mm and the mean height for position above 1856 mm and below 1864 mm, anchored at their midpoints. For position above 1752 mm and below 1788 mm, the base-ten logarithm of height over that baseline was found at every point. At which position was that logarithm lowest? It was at 1754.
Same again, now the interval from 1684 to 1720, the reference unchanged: 1686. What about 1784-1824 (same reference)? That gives 1794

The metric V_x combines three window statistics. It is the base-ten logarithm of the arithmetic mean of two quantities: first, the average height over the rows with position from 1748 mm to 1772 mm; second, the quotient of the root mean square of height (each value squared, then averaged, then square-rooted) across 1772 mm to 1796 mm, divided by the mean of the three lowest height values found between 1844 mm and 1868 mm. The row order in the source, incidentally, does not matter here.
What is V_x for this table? 1.94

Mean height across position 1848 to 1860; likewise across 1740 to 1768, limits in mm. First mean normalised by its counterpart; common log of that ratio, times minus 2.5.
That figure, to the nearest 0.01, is 0.36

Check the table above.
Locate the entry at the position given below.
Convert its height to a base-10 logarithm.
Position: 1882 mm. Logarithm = 2.24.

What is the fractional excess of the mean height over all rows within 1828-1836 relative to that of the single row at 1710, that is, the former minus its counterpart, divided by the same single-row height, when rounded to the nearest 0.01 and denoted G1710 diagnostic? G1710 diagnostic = -0.06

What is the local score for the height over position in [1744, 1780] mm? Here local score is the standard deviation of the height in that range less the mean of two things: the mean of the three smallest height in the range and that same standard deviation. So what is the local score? -83.8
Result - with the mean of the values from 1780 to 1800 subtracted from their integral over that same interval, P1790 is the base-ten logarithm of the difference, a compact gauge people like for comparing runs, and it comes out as 3.51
